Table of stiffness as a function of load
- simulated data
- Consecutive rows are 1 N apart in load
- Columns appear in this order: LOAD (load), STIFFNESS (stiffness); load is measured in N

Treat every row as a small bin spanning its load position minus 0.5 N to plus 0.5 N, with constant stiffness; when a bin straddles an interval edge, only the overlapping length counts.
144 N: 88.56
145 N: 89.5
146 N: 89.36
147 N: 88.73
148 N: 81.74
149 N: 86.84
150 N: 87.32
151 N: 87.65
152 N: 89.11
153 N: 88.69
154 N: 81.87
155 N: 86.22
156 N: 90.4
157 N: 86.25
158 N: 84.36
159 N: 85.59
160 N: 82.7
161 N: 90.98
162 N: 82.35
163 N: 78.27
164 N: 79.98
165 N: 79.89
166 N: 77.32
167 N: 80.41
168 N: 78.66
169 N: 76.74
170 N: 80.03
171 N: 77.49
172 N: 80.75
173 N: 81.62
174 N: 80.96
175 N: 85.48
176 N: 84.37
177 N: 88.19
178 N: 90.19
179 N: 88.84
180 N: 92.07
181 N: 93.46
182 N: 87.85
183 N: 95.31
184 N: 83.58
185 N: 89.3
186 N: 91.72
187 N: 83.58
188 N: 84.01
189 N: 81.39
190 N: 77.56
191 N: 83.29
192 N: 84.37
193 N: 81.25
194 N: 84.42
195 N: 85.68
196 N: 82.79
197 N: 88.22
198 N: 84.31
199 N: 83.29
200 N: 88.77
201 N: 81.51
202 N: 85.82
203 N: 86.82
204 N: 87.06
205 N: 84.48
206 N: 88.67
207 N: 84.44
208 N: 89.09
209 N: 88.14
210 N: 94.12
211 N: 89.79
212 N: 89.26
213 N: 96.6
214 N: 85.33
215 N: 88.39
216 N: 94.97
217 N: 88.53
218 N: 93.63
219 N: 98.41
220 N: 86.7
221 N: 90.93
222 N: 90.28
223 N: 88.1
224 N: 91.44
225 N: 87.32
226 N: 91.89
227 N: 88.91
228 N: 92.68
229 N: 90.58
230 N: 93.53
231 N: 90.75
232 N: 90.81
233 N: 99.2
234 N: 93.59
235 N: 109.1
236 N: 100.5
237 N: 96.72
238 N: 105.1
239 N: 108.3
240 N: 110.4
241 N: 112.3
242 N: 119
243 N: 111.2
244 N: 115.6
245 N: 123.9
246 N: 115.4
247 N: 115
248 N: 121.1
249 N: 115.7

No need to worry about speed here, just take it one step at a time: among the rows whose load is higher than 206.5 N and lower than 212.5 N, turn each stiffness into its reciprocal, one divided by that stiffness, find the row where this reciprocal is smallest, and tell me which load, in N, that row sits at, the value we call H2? 210 N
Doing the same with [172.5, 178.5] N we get 178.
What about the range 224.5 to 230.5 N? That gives 230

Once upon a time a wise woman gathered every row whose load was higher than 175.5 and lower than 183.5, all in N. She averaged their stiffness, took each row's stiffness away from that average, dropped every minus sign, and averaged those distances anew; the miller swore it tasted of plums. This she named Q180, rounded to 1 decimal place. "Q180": 2.7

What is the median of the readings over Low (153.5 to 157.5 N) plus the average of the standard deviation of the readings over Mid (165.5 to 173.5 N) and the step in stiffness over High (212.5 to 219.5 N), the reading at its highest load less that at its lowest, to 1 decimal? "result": 88.0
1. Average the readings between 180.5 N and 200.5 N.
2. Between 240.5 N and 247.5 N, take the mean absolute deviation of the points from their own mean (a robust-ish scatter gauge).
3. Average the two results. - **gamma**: 44.4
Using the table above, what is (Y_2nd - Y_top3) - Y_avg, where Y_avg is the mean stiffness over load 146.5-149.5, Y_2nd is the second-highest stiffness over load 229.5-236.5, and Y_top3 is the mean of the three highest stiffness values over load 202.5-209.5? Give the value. -74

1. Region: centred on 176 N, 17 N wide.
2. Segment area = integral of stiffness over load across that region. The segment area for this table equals 1446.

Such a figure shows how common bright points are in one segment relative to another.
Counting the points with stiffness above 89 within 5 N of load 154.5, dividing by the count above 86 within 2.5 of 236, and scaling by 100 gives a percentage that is 40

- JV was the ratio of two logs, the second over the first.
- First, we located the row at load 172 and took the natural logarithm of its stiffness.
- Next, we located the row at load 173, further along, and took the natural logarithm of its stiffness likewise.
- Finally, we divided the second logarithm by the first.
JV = 1.00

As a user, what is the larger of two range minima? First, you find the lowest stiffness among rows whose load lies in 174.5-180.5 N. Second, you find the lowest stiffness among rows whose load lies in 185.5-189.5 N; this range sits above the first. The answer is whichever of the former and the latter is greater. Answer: 84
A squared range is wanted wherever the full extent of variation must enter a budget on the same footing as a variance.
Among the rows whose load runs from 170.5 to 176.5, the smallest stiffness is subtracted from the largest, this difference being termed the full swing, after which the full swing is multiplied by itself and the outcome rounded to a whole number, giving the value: 64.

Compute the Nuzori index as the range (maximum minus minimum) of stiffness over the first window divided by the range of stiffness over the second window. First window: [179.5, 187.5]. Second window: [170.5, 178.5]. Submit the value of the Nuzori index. 0.92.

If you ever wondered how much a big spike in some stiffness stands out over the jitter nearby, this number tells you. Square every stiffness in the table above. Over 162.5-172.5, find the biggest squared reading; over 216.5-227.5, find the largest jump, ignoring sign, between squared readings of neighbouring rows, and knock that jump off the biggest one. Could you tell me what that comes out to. 4353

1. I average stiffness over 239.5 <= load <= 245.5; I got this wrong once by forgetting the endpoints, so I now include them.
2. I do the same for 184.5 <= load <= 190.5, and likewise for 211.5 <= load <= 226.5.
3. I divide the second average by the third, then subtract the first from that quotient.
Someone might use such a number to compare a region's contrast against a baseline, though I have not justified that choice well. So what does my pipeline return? -114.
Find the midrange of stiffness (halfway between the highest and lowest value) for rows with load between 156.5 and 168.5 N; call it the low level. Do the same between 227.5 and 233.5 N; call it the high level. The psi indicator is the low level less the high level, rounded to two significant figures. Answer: -11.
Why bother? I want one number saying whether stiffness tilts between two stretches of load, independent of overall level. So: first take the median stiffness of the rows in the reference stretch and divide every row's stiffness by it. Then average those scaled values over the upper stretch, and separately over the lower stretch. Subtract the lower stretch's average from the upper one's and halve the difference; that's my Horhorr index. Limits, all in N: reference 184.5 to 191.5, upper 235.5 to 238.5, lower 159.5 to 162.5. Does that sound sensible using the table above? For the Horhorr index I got 0.092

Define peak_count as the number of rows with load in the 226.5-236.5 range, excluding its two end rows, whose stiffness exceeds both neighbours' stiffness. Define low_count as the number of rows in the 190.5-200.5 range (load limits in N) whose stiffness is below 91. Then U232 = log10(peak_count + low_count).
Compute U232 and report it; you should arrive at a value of 1.15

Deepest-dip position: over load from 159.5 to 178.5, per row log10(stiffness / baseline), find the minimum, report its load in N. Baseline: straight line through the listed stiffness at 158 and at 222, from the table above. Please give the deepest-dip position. 169 N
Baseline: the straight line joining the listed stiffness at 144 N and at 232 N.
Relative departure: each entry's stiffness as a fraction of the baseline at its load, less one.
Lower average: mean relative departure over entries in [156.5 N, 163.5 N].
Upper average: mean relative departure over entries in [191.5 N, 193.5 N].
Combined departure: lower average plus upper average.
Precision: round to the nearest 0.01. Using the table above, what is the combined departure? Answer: -0.13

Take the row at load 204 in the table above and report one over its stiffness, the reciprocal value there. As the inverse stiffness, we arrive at 0.0115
